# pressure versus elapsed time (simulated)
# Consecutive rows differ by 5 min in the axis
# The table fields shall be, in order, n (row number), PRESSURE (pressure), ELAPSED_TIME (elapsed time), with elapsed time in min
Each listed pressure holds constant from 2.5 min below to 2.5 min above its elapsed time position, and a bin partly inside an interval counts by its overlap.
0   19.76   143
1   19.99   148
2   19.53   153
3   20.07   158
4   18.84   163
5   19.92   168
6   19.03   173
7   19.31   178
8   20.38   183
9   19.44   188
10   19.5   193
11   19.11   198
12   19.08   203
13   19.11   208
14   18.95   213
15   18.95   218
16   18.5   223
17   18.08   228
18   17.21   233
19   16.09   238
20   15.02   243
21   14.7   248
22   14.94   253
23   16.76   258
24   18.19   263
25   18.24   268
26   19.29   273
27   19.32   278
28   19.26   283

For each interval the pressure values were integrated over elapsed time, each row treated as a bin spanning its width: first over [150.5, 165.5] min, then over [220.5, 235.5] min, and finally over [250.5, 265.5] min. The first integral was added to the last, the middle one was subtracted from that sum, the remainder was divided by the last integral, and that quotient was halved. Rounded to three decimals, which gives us 0.547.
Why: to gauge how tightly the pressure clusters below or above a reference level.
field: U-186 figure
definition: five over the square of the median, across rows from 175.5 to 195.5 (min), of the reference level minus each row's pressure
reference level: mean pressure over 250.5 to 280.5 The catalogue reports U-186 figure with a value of 1.8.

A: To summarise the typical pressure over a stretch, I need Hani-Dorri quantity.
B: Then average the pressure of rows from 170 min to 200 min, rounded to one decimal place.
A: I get 19.5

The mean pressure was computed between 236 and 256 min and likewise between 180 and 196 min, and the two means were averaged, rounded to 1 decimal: 17.5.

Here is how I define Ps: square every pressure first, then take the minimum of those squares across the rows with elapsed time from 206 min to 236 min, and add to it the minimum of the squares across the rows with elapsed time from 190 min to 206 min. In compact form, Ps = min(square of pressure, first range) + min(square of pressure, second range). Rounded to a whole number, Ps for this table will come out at 660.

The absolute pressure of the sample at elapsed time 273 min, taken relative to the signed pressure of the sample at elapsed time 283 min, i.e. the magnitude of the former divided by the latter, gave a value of 1.00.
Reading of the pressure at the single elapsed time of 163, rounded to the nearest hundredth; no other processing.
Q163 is 18.84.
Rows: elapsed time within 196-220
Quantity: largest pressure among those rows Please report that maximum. 19.11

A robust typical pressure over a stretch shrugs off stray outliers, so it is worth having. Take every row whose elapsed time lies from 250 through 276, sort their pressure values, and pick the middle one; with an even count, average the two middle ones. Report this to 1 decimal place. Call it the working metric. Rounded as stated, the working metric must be 18.2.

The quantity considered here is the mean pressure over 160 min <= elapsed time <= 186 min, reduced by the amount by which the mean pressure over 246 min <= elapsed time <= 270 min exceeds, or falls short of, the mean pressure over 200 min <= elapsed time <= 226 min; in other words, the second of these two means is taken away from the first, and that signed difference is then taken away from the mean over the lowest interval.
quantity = 21.8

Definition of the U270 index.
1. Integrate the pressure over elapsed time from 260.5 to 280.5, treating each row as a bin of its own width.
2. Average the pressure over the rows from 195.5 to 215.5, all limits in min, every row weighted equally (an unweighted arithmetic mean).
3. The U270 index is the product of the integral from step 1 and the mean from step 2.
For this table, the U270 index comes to 7152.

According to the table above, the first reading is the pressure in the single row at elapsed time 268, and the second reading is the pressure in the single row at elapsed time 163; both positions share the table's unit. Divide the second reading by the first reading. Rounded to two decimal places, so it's 1.03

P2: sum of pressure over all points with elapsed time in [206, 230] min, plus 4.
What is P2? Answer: 98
